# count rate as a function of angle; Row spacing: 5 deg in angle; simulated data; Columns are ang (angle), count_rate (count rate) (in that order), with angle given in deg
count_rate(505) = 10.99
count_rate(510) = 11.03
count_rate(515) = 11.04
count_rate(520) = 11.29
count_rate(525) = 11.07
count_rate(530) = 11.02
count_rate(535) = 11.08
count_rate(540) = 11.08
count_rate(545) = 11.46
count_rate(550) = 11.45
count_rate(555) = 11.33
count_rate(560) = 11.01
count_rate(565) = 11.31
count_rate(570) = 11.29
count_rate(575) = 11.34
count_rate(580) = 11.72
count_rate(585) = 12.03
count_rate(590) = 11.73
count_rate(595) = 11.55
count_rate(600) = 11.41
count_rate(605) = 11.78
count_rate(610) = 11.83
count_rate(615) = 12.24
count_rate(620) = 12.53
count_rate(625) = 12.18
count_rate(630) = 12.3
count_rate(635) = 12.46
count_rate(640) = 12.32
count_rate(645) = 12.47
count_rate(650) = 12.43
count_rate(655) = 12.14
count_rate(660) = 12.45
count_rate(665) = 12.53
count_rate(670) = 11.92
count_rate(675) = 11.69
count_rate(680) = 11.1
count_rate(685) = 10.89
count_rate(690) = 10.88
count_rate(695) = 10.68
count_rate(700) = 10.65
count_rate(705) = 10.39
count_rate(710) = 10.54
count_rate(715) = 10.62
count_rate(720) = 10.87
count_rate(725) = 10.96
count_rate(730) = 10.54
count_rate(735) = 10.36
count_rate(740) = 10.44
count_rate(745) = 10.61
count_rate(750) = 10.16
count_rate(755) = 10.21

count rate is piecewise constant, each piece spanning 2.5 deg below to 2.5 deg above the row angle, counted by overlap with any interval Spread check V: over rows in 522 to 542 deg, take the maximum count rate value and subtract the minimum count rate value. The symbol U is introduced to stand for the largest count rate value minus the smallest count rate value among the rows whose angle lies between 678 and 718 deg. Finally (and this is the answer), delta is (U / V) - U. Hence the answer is 11.1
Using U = 0.71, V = 0.06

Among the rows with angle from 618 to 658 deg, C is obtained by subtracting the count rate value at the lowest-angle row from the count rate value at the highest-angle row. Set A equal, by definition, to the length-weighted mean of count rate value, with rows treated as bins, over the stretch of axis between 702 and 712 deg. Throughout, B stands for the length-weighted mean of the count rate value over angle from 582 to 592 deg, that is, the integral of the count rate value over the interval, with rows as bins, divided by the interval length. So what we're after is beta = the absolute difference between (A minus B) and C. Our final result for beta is 1.0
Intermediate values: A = 10.5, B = 11.9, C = -0.4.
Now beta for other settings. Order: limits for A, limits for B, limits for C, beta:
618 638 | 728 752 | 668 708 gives 3.5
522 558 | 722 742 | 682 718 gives 0.9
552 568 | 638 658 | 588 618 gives 1.6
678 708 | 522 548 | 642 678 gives 0.4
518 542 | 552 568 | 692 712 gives 0.0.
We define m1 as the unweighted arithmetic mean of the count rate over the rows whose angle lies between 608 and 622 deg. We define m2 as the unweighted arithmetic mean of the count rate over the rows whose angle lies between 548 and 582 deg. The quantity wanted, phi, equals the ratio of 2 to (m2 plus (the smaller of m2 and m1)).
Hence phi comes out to 0.0881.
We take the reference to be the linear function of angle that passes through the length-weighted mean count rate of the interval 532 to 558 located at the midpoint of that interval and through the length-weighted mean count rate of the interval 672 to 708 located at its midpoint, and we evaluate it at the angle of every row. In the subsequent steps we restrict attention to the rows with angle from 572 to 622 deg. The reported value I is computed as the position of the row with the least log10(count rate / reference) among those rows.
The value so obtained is 575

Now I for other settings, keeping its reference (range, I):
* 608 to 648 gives 610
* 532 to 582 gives 560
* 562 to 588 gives 570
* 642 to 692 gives 685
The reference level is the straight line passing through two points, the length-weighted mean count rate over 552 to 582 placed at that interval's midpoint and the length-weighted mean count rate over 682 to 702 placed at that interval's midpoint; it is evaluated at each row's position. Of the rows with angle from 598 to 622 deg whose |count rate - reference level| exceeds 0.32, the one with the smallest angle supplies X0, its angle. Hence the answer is 605 deg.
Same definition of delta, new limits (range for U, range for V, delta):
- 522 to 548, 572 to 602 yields 0.2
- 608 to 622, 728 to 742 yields 3.2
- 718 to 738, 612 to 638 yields 1.1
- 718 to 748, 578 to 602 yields 0.4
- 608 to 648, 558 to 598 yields 0.0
